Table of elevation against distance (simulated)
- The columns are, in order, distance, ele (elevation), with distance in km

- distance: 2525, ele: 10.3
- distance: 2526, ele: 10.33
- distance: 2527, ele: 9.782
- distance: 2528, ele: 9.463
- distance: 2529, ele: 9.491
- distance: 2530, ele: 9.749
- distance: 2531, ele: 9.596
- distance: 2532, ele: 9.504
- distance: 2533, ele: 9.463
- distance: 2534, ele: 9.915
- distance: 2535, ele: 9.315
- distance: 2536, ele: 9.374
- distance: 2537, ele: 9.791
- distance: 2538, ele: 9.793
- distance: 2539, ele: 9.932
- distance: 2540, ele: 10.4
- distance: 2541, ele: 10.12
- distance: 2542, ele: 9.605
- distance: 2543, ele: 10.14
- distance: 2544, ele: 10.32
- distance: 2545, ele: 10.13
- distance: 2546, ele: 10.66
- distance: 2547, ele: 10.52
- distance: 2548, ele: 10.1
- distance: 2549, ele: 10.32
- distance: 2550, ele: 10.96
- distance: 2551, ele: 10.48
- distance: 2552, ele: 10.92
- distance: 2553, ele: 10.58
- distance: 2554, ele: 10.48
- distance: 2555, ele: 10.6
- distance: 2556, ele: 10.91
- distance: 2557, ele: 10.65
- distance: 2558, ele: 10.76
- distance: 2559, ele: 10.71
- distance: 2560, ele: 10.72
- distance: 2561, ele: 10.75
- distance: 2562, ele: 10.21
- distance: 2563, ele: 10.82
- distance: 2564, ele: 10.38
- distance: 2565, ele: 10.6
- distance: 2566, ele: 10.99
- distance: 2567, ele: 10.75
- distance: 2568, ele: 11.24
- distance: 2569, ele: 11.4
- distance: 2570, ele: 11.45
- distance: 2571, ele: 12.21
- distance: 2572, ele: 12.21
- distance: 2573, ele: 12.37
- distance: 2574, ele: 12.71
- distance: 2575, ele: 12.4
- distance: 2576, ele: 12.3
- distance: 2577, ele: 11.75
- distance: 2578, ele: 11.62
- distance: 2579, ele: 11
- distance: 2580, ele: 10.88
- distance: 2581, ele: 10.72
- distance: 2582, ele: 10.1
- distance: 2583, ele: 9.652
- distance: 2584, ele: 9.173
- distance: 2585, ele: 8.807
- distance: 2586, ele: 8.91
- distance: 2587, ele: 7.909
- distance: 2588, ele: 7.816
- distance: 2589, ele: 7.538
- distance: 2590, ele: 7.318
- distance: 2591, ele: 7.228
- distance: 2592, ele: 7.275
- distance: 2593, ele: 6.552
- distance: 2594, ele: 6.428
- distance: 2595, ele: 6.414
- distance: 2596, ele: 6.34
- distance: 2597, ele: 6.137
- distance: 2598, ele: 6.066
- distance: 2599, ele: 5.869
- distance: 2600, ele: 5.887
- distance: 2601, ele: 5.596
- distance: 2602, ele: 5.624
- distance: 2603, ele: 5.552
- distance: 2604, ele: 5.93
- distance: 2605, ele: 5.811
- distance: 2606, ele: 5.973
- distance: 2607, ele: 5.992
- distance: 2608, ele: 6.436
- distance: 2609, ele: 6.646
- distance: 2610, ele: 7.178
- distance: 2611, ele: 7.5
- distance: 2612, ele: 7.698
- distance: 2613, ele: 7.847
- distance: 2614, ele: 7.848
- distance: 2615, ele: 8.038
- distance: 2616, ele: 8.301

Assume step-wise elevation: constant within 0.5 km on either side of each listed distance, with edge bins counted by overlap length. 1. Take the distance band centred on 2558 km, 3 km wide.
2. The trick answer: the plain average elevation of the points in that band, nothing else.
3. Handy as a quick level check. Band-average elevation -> 10.7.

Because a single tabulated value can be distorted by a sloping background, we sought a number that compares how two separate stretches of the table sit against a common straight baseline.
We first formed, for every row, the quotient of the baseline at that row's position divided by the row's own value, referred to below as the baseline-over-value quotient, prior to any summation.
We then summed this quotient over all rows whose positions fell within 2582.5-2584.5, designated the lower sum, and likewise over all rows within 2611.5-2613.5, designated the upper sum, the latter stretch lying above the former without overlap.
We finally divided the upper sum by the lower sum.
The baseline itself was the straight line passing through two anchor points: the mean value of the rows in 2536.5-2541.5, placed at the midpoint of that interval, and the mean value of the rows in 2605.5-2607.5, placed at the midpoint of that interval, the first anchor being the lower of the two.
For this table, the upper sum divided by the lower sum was 0.93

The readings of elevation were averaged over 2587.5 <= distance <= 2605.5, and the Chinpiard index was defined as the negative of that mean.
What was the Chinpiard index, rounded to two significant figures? -6.4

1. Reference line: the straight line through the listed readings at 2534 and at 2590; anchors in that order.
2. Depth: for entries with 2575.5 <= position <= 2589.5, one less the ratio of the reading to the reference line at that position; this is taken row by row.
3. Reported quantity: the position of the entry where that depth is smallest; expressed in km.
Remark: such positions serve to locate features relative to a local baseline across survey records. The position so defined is 2576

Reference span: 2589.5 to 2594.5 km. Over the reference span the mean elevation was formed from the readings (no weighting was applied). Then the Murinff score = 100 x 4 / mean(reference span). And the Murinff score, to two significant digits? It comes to 57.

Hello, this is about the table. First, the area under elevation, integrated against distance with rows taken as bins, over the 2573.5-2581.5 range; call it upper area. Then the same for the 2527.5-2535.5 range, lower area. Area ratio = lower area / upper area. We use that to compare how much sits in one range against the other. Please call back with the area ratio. 0.82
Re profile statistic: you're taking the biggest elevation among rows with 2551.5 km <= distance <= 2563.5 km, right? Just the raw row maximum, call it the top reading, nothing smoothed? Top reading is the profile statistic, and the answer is 10.92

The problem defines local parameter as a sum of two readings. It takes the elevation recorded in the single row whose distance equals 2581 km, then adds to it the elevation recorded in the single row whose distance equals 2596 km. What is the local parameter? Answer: 17.1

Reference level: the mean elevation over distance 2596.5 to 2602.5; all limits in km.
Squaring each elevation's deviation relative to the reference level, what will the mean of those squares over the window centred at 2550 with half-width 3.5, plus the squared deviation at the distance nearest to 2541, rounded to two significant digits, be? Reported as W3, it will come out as 40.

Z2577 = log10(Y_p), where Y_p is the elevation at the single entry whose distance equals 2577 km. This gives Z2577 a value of 1.07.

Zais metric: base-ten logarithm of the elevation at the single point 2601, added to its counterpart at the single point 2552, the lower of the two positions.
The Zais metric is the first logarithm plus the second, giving 1.79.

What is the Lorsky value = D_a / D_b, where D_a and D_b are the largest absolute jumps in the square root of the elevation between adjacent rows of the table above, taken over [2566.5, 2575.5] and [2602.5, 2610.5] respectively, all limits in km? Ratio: 1.1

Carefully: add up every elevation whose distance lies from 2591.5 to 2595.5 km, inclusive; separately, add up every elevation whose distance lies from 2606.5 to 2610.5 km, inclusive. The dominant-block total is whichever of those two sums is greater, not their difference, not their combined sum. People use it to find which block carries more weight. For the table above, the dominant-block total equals 27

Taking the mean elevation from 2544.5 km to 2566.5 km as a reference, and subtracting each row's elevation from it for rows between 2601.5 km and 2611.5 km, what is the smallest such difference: 3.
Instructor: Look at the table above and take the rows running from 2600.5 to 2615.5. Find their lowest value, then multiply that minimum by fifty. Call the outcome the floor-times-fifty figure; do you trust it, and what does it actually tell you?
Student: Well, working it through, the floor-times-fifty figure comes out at 278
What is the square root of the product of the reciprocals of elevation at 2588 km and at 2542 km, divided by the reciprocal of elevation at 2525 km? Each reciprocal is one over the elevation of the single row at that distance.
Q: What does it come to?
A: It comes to 1.19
